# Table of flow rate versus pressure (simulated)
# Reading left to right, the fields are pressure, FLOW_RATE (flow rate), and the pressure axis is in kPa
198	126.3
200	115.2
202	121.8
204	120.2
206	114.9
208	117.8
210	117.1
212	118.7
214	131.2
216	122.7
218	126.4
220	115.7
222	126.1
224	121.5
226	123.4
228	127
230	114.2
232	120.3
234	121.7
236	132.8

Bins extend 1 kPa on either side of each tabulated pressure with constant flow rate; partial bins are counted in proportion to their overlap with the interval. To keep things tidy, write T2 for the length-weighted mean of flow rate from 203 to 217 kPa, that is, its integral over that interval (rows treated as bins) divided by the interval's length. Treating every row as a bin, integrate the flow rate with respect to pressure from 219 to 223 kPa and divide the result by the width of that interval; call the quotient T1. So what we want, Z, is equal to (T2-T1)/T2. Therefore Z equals -0.004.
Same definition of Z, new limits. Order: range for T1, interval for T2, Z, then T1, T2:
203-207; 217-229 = 0.047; 118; 123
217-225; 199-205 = -0.028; 122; 119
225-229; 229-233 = -0.068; 125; 117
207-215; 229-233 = -0.034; 121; 117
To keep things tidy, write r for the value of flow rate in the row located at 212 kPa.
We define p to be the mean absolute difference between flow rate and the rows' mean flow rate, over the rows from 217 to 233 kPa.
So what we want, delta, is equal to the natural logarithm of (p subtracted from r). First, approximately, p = 3.9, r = 118.7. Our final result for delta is 4.74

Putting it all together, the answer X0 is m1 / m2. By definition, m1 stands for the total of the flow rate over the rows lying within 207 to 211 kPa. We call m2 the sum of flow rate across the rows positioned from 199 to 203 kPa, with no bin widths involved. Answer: 1.0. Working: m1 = 235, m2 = 237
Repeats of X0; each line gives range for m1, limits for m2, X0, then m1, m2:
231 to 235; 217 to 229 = 0.3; 242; 740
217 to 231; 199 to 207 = 1.8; 854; 472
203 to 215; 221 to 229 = 1.4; 720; 498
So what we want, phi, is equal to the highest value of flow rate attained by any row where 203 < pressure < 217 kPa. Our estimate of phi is 131.2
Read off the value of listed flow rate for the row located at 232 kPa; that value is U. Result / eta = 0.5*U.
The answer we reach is 60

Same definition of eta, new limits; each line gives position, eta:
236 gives 66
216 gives 61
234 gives 61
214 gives 66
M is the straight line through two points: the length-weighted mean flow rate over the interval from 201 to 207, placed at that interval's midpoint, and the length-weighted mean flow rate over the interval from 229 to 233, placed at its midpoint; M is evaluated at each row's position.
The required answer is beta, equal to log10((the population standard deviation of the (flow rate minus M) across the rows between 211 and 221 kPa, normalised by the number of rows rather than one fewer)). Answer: 0.74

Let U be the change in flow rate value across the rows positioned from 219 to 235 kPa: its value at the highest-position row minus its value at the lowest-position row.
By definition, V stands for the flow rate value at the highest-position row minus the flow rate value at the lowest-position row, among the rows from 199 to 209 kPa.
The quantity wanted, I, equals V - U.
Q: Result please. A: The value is -3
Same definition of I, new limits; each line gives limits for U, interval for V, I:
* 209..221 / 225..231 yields -8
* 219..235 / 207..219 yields 3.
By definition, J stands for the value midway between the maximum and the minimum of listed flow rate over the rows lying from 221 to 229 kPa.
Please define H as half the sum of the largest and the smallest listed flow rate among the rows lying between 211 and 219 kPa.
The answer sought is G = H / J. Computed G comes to 1.01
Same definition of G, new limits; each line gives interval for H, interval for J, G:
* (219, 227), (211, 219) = 0.97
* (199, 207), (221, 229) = 0.95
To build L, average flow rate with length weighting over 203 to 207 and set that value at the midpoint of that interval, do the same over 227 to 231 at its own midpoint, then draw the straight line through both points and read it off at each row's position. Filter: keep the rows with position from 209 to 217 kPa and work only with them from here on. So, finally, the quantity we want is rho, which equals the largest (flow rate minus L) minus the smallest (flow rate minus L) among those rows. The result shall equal 14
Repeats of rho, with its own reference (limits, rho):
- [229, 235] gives 7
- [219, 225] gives 10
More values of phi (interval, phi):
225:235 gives 127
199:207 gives 121.8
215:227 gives 126.4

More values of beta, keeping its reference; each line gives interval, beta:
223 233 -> 0.62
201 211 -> 0.36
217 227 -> 0.59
